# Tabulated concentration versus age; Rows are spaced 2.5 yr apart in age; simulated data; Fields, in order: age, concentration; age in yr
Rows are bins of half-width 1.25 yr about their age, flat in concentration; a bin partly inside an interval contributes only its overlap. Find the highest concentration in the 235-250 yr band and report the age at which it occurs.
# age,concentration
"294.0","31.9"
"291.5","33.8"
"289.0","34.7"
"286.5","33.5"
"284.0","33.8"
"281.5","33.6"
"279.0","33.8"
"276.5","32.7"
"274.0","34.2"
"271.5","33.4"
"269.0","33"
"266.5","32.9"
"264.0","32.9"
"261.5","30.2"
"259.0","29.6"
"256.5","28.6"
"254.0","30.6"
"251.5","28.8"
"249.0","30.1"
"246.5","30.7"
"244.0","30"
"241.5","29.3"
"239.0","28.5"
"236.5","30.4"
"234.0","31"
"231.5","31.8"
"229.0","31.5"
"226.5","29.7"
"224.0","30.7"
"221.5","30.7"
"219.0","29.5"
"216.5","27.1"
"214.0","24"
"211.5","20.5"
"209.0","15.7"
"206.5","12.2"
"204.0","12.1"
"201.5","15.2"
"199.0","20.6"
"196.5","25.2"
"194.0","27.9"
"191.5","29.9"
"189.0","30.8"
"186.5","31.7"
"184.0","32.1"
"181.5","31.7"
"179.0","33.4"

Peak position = 246.5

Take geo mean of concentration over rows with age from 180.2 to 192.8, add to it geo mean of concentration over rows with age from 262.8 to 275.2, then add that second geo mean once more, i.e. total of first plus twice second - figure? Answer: 97.8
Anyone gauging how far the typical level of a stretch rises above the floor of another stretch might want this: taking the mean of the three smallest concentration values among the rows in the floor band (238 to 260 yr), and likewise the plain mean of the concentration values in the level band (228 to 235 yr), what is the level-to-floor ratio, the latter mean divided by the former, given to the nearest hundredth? 1.10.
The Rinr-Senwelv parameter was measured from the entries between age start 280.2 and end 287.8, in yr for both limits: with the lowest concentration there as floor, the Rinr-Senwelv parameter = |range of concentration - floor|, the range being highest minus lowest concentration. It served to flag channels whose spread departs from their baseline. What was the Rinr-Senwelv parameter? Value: 33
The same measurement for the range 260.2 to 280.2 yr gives 26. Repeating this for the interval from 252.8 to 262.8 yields 27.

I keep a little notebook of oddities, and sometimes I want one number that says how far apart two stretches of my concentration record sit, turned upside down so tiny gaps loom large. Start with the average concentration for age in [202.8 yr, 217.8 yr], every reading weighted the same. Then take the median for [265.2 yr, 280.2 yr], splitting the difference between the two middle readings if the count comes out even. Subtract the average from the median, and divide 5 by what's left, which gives 0.3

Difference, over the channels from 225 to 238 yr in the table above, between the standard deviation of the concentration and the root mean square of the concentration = -30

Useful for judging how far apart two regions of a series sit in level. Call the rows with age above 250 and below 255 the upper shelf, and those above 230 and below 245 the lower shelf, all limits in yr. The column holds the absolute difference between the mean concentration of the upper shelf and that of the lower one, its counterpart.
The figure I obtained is 0.5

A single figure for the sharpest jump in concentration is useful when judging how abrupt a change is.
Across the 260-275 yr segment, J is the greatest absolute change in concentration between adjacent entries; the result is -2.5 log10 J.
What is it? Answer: -1.1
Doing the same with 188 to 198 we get -1.1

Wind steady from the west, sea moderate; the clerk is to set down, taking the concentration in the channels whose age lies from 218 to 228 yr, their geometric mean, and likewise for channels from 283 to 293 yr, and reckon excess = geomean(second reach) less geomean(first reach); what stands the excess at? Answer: 4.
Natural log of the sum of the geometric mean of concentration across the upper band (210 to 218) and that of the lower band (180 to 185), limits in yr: 4.02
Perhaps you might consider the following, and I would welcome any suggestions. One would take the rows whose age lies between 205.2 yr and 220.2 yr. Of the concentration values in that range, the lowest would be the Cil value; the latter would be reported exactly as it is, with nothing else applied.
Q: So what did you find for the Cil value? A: 12.2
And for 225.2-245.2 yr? 28.5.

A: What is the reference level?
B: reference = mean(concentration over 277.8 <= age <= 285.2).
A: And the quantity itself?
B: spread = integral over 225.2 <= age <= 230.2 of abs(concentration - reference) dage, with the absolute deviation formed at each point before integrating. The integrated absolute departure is 16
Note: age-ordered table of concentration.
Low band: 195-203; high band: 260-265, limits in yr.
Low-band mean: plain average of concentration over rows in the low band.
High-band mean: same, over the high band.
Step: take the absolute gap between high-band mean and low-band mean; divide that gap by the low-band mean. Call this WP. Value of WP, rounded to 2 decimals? 0.55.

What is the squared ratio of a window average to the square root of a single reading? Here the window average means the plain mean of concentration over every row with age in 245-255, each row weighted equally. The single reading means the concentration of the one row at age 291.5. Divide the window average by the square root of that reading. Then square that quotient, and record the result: 27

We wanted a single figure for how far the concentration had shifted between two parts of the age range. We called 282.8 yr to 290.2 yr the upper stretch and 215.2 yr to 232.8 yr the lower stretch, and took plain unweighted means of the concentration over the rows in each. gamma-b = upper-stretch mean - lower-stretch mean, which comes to 4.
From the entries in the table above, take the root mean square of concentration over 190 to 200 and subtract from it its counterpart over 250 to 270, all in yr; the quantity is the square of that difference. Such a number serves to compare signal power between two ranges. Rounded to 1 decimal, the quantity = 22.5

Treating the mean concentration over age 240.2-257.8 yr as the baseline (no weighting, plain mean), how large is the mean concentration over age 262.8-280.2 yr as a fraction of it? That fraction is 1.12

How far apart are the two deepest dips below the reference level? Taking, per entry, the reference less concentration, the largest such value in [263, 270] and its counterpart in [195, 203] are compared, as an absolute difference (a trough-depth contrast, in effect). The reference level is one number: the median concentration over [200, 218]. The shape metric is 18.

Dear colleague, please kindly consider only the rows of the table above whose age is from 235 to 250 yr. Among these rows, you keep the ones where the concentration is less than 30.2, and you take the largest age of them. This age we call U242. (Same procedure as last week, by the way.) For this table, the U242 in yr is 249.0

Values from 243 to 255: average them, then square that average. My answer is 902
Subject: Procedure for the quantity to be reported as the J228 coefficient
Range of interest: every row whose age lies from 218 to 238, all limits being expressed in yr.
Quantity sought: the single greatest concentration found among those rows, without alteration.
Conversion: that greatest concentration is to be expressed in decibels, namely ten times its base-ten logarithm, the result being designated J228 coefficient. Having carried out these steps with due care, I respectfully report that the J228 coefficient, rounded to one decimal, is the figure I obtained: 15.0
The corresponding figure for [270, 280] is 15.3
